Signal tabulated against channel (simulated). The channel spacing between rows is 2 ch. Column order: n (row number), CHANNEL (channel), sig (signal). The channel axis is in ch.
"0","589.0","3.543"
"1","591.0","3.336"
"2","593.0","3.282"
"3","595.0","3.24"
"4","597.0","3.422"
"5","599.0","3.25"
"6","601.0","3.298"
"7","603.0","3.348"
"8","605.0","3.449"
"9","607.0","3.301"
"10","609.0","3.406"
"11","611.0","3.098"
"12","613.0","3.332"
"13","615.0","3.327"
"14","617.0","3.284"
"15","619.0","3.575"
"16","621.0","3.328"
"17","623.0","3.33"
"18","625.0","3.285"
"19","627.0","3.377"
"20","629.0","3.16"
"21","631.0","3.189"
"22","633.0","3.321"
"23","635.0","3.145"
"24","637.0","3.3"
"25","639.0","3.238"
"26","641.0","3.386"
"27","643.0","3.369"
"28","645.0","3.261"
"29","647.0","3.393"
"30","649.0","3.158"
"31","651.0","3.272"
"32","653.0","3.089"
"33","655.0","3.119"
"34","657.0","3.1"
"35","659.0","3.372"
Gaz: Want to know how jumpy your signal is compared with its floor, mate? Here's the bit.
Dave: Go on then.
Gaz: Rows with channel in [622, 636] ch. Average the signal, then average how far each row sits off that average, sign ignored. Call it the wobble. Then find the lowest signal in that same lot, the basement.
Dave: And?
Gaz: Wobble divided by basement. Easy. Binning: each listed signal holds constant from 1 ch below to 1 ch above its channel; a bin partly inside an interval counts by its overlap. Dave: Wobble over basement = 0.025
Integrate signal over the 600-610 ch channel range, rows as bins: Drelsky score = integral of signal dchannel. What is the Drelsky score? 33.6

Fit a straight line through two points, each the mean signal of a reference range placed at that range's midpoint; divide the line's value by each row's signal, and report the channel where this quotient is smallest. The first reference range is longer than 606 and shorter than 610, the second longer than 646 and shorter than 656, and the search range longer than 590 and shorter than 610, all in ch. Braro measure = 605.0 ch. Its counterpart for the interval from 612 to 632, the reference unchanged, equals 619.0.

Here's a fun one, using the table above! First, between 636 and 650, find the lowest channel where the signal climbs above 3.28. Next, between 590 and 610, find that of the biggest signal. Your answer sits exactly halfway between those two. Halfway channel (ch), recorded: 621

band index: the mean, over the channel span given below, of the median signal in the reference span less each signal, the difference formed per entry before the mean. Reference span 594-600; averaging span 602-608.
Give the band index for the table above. -0.116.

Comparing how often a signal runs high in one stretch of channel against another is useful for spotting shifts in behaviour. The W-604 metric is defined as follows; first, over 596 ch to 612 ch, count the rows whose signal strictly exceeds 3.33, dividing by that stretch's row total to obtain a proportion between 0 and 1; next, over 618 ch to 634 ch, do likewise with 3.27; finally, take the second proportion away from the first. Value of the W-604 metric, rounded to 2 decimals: -0.25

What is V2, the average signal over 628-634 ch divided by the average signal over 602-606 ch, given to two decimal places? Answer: 0.95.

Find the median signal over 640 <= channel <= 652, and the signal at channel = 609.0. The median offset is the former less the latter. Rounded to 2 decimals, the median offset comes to -0.09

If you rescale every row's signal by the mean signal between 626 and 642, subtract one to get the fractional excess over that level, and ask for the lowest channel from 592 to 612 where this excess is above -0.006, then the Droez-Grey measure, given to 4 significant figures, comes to 593.0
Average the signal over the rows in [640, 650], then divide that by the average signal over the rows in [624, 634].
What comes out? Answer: 1.01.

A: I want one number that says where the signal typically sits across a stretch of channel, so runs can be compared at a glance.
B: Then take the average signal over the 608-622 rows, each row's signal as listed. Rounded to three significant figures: 3.34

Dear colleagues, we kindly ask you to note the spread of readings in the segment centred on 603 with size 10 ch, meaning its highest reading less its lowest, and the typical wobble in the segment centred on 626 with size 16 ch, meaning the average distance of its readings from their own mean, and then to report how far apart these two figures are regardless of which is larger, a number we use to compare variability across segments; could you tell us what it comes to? 0.12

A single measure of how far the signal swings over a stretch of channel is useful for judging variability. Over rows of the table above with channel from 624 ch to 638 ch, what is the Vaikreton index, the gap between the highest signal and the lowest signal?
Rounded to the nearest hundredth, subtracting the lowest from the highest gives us 0.23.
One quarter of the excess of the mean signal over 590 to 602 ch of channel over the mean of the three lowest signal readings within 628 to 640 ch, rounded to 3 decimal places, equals 0.035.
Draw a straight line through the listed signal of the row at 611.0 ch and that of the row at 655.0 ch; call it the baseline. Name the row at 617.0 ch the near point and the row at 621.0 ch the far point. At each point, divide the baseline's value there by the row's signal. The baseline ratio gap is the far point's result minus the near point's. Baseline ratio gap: -0.012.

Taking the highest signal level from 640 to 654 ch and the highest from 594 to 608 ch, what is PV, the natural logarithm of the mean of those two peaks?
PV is 1.23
